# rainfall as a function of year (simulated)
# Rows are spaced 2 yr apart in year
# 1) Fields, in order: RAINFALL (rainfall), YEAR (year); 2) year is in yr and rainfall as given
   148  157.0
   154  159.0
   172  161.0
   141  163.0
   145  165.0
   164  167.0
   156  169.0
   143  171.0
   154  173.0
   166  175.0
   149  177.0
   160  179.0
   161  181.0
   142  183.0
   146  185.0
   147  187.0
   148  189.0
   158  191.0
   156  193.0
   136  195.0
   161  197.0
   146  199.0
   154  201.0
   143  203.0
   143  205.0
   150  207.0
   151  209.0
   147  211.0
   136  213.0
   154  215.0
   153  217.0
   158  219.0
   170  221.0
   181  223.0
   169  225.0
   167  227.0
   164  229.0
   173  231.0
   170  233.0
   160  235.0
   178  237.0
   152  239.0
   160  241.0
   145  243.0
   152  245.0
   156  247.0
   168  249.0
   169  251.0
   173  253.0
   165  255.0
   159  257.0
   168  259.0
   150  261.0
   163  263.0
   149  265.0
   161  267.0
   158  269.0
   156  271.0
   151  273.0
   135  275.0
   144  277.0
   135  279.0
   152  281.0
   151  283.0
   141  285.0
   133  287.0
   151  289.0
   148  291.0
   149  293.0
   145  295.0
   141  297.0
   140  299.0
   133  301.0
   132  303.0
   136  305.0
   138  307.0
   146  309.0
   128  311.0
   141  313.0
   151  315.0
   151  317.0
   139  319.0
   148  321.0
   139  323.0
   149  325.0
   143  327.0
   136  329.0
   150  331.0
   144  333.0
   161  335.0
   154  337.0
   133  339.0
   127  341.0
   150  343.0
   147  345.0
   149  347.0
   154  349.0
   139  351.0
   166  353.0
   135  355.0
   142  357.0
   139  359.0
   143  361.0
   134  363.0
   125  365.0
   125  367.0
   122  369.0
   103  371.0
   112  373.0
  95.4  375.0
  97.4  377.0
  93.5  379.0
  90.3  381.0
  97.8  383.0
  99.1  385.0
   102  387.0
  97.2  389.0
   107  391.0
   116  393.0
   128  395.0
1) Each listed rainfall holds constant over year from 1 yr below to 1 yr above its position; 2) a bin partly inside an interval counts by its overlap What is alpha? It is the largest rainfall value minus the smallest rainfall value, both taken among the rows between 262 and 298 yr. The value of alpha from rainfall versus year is 30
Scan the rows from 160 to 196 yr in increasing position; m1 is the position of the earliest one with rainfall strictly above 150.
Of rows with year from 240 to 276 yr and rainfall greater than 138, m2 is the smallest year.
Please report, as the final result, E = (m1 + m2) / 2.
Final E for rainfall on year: 201 yr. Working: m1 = 161.0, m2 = 241.0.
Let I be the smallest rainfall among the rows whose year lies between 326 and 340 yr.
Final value 133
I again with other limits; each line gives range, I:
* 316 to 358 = 127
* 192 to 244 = 136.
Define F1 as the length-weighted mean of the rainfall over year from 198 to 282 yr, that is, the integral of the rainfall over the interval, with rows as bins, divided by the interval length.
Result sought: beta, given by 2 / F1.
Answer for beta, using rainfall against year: 0.0128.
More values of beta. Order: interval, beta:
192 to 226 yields 0.0130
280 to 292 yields 0.0137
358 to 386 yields 0.0178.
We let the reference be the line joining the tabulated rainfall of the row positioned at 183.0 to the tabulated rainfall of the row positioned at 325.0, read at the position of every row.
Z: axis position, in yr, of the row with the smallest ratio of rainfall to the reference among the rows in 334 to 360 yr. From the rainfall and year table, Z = 341.0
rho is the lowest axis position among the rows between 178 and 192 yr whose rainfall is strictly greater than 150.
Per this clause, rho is 179.0 yr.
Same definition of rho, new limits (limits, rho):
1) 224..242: 225.0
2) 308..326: 315.0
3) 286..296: 289.0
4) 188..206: 191.0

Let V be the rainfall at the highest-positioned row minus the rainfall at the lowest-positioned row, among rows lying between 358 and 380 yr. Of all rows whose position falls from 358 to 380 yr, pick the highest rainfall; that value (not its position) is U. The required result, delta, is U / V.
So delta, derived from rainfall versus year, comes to -3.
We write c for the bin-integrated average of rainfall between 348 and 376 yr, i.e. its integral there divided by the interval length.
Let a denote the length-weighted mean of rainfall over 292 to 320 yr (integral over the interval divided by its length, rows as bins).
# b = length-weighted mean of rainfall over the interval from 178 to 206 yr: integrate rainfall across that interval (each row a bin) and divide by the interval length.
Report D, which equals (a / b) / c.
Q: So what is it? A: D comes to 0.0072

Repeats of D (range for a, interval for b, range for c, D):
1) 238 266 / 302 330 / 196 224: 0.0074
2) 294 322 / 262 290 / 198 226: 0.0061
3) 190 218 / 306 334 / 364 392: 0.0100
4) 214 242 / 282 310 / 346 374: 0.0086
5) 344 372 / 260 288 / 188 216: 0.0062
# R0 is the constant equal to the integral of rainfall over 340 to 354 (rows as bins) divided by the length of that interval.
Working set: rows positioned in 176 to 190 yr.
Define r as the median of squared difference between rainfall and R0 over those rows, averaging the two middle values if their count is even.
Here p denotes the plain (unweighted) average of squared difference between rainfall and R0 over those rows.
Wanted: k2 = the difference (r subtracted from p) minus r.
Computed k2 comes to 49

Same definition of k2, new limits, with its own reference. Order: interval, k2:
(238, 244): 20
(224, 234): -473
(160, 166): 134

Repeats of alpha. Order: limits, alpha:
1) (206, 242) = 45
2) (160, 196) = 36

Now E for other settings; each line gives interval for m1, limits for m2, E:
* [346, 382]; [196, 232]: 273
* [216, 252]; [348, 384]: 283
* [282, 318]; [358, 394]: 321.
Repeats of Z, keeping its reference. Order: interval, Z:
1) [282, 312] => 311.0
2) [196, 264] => 213.0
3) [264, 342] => 341.0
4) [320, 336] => 329.0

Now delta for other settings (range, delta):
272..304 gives -8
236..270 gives -9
